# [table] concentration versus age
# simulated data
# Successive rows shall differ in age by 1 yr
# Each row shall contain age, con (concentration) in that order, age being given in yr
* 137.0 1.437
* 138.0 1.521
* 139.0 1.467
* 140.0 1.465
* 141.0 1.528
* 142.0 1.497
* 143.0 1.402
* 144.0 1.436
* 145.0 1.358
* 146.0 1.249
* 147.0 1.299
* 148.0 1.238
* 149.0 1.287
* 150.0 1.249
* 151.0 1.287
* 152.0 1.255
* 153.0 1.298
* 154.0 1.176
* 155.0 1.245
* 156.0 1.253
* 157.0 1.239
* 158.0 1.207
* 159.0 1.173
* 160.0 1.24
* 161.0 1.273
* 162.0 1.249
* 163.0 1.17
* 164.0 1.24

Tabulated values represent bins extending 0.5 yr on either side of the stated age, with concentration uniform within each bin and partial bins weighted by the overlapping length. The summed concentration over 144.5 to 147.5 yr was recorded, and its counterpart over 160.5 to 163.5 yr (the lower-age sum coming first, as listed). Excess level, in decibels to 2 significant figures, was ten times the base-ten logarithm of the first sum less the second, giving -6.7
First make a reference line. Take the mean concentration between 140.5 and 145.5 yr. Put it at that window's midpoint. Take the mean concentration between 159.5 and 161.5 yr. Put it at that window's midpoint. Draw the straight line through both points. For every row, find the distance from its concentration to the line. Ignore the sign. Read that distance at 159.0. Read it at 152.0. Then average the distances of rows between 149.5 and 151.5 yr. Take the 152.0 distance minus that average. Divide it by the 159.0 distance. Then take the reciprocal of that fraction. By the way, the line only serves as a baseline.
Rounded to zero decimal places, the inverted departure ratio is -32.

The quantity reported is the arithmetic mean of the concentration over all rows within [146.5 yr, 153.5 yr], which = 1.27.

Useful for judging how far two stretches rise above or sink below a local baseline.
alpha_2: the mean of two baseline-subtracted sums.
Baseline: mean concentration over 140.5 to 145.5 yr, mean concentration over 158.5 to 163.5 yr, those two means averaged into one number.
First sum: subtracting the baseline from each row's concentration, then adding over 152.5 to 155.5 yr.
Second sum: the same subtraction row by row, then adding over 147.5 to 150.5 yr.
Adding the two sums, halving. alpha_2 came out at -0.251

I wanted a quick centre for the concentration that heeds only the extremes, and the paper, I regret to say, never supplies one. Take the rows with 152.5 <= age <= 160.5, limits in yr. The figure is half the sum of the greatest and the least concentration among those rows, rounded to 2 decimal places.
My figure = 1.24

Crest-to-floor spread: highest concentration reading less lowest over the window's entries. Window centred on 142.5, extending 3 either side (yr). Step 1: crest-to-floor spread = 0.17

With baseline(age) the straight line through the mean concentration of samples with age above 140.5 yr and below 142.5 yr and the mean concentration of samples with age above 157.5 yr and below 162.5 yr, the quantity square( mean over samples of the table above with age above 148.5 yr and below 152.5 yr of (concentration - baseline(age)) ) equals 0.011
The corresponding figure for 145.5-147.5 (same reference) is 0.026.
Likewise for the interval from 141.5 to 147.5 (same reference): 0.009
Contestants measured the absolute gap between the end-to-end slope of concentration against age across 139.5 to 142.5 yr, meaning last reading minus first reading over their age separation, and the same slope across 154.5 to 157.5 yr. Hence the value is 0.019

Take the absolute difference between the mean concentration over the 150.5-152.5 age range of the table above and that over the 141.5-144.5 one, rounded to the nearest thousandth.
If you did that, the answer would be 0.174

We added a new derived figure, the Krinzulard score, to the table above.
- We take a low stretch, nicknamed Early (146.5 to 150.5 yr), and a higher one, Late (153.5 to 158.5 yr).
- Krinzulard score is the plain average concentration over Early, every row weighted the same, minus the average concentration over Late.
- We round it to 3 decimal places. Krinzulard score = 0.044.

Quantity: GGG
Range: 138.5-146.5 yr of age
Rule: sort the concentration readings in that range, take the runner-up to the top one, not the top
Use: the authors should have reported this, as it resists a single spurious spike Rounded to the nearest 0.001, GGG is 1.497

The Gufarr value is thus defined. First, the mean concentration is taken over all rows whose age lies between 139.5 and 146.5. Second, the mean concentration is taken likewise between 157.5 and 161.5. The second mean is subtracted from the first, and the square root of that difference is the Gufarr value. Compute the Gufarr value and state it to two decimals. 0.44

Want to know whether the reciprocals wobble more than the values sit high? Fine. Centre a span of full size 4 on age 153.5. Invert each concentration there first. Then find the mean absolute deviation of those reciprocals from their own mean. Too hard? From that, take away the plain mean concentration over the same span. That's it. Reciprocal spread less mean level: -1.22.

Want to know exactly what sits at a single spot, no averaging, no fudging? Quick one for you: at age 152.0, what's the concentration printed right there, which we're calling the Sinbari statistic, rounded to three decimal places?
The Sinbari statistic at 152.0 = 1.255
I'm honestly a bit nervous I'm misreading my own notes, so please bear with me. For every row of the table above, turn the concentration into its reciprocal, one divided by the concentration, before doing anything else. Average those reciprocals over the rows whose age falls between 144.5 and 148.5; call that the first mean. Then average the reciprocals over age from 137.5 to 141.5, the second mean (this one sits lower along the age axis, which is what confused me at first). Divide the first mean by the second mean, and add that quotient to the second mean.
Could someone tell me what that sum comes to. 1.83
